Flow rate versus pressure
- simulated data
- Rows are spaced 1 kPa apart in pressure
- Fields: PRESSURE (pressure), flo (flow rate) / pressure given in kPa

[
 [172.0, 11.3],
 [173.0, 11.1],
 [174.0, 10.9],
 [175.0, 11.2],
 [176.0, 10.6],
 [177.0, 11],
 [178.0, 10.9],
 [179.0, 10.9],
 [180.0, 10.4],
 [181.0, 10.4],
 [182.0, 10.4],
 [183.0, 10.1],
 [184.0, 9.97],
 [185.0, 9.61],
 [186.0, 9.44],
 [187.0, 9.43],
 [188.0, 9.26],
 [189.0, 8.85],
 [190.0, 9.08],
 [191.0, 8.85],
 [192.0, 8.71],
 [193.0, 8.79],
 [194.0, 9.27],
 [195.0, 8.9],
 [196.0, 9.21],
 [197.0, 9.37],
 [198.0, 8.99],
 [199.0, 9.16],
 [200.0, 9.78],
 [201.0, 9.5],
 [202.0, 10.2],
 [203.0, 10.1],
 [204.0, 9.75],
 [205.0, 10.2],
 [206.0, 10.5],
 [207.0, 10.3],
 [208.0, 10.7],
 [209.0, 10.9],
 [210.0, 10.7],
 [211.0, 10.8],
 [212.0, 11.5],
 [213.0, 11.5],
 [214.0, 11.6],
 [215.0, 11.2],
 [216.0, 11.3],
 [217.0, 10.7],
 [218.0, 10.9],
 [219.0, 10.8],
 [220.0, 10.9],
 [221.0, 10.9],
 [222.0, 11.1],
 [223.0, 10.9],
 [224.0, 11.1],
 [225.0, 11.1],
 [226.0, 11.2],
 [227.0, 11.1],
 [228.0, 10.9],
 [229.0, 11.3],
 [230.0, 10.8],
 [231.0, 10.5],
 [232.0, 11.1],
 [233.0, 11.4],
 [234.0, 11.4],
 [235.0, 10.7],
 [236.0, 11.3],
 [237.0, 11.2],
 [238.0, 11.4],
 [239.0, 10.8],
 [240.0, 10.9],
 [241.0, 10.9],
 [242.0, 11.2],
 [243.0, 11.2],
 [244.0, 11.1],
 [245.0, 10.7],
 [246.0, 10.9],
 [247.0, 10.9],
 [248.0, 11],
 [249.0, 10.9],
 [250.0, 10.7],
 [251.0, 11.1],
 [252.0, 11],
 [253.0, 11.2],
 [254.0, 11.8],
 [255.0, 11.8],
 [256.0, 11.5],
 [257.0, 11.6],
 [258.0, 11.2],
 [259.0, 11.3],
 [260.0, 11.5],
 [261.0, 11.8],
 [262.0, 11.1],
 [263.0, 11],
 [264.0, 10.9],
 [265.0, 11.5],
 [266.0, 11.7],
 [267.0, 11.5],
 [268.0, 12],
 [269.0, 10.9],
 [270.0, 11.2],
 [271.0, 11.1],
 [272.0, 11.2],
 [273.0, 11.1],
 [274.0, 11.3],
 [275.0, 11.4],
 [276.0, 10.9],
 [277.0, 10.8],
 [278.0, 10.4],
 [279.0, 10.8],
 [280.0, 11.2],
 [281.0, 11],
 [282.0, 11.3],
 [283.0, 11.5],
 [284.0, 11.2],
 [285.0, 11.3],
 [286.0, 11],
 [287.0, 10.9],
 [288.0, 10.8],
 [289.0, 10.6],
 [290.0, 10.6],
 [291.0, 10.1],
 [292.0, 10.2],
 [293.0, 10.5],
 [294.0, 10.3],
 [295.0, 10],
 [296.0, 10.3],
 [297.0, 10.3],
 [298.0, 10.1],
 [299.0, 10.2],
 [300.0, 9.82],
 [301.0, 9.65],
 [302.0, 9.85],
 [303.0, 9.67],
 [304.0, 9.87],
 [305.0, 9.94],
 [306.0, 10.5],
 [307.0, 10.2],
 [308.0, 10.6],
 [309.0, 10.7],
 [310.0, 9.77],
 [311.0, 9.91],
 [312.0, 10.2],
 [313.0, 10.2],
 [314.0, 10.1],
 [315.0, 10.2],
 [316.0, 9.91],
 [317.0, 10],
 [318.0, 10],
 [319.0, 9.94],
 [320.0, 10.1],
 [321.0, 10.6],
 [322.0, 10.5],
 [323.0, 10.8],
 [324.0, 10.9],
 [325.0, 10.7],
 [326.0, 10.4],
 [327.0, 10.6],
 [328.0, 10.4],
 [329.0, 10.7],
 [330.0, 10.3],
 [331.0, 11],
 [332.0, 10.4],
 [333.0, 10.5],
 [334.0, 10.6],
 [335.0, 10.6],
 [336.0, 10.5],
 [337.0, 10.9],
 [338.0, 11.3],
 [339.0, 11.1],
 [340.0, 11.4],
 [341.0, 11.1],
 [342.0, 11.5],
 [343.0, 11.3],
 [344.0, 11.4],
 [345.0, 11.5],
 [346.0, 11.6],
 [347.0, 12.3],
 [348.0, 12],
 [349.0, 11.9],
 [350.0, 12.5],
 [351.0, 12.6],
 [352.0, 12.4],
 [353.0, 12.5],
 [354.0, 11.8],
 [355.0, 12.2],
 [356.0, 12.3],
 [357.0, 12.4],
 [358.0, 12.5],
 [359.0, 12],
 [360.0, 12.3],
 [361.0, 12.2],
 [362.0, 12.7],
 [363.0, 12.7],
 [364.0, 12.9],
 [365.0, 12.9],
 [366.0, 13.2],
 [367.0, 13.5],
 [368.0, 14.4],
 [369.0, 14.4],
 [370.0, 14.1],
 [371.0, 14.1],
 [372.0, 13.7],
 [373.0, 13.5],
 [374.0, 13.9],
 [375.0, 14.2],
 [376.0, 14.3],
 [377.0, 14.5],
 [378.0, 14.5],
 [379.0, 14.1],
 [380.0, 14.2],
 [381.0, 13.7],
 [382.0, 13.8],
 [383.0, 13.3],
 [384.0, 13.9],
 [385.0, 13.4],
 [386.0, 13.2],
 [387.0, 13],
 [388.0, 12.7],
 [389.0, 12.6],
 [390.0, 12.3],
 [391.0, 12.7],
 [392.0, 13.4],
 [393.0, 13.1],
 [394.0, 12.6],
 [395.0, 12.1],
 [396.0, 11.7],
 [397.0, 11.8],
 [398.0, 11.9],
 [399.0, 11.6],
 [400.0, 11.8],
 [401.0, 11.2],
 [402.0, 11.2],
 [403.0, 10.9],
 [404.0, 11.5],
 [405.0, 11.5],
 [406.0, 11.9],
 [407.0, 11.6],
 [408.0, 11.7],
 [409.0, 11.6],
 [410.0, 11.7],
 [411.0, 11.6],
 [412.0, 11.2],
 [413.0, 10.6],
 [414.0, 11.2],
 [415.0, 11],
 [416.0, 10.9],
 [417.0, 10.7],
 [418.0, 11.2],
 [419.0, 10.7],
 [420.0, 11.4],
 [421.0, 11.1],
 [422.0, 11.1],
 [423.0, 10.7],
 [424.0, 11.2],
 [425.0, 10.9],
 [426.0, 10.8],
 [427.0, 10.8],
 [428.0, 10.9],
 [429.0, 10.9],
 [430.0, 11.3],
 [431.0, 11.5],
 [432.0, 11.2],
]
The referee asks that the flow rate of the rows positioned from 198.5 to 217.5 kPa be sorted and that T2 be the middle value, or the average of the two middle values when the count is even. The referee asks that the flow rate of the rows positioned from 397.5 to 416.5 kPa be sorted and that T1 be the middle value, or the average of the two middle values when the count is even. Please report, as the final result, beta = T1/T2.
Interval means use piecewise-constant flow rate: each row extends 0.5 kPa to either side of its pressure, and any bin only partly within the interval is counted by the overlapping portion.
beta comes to 1.07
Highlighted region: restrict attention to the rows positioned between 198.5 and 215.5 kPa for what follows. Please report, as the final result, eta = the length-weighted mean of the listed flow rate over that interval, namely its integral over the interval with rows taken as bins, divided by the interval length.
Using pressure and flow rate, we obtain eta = 10.5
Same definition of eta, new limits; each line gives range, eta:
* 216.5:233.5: 11.0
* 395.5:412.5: 11.6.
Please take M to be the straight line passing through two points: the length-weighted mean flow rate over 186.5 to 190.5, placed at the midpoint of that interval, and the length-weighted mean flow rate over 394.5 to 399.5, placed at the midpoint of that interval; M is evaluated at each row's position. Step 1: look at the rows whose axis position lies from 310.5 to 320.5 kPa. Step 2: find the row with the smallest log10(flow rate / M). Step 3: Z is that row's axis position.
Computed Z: 319.0 kPa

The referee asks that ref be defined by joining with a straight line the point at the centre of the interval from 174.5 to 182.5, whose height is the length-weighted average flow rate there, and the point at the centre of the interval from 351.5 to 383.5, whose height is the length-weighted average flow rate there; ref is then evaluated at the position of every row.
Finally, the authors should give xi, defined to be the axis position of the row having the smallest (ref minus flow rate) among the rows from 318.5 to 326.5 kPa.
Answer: 324.0 kPa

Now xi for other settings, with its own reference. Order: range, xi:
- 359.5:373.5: 368.0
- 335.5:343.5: 342.0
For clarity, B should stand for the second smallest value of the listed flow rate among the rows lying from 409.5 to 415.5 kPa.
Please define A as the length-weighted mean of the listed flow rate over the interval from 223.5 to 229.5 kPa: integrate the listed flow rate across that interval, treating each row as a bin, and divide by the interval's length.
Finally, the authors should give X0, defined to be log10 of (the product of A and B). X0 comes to 2.09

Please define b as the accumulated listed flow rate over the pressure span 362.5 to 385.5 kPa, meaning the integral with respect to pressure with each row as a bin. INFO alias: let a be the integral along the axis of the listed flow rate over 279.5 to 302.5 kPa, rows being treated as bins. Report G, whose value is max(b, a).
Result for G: 317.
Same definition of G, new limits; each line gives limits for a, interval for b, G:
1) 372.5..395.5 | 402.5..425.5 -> 309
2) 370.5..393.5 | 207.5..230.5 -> 312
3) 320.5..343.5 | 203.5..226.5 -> 251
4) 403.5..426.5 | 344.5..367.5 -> 285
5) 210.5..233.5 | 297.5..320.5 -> 255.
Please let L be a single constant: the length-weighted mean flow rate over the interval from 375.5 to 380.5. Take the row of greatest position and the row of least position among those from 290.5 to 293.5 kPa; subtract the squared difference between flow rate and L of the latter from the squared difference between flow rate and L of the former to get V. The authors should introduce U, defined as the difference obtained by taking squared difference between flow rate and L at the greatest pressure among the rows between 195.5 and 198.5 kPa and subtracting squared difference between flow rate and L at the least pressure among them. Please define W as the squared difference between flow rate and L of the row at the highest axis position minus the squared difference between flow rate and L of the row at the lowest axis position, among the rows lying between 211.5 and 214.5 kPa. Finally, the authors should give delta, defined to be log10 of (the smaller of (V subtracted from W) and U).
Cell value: 0.36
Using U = 2.3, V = -3.2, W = -0.6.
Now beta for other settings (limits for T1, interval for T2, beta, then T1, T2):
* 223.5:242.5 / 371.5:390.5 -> 0.81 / 11.1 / 13.7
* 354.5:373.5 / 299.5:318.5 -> 1.29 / 12.9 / 10.0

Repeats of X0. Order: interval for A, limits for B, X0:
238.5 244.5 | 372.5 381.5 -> 2.18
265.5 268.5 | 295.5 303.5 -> 2.05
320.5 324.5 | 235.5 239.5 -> 2.08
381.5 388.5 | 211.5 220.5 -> 2.16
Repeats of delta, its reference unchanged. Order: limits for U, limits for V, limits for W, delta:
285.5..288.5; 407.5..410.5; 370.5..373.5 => -0.20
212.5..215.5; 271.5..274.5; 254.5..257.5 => 0.22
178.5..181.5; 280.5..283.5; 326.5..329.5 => 0.37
